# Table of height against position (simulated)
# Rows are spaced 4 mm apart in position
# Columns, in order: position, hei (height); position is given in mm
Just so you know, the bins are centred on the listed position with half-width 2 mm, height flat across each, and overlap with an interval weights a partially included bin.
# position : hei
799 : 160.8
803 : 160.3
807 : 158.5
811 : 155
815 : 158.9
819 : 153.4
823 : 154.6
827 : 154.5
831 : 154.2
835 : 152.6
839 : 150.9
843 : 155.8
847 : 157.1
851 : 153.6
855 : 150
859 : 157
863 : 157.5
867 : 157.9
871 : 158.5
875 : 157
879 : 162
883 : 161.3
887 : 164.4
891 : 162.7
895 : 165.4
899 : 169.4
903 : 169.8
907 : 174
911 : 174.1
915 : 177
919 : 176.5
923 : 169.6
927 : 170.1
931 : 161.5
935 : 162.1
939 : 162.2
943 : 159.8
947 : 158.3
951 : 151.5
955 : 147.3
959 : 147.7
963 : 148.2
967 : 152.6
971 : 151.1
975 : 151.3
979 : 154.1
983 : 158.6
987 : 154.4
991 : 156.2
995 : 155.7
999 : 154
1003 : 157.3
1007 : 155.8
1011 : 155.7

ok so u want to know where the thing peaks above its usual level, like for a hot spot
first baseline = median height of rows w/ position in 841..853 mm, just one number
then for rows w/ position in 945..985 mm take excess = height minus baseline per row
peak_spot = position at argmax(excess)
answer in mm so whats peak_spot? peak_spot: 983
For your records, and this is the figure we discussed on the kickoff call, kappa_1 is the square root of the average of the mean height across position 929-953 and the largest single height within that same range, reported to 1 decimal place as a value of 12.7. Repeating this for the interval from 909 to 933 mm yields 13.2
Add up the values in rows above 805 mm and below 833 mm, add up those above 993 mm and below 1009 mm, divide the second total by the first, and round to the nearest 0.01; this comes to 0.57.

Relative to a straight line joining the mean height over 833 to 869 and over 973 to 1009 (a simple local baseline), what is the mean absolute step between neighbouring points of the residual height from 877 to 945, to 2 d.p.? 2.46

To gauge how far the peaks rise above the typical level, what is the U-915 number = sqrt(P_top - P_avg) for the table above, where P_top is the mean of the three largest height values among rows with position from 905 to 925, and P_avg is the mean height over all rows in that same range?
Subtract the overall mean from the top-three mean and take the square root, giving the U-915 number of 1.3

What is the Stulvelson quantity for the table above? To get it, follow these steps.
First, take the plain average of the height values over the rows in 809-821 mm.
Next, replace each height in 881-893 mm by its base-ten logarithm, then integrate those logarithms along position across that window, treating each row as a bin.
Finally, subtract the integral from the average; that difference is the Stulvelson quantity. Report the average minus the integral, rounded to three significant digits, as 129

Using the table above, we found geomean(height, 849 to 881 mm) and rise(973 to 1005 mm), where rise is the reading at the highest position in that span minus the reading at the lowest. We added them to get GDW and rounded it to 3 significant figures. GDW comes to 163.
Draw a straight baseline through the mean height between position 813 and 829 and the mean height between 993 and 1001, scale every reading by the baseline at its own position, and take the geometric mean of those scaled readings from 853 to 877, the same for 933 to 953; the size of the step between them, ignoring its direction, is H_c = 0.02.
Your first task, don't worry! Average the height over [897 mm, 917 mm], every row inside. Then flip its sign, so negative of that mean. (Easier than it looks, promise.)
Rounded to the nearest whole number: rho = -173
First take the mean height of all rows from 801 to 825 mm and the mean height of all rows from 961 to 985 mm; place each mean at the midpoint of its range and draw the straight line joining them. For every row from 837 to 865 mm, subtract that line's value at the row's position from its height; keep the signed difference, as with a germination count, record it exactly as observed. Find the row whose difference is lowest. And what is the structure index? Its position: 855 mm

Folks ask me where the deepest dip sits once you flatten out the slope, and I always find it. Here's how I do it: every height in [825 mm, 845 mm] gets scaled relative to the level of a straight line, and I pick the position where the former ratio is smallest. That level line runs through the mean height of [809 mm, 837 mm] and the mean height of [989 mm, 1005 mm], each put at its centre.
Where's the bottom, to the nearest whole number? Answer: 839 mm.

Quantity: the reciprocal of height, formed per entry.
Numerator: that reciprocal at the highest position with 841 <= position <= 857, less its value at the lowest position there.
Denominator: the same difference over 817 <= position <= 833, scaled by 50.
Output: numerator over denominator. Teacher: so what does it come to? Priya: -0.147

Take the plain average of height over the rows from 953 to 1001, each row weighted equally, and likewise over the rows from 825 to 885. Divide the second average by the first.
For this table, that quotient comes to 1.02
